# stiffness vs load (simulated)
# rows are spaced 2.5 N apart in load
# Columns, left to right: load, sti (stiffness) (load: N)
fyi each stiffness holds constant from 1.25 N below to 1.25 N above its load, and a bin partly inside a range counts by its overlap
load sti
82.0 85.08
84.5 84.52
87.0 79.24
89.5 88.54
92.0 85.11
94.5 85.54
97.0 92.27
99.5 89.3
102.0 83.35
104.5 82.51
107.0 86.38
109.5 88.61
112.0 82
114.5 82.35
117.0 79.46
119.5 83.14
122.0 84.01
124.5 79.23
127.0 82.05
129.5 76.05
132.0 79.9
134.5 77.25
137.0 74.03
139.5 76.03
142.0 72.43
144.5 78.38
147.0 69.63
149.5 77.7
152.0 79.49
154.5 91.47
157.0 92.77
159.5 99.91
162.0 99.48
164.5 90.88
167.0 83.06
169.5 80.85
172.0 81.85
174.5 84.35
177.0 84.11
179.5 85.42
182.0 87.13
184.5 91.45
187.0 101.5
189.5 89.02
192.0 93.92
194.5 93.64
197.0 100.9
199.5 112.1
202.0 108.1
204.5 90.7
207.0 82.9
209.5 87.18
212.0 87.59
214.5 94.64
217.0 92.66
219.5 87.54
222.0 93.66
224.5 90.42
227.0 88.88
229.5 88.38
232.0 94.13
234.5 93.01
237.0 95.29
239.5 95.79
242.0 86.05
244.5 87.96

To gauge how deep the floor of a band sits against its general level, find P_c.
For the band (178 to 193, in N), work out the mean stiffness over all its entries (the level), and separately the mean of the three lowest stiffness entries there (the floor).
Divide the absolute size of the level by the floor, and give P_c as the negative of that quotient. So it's -1.05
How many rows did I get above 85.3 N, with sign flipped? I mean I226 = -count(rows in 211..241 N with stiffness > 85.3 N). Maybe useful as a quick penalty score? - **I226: -12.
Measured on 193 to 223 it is -11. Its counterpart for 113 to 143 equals 0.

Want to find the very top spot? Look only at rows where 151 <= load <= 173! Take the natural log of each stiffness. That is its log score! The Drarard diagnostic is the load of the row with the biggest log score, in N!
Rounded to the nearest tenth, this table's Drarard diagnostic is 159.5 N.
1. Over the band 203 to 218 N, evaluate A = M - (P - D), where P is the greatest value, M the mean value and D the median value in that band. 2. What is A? 84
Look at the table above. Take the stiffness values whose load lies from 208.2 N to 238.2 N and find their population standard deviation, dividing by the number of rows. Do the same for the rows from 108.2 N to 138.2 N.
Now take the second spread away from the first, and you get -0.8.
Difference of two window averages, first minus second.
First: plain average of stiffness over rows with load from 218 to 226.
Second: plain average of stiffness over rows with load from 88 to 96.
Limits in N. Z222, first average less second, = 4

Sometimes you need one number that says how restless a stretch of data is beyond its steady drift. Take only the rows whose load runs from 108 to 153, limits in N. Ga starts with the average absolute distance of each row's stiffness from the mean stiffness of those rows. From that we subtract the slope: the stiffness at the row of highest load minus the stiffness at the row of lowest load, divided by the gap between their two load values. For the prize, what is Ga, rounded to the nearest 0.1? 3.6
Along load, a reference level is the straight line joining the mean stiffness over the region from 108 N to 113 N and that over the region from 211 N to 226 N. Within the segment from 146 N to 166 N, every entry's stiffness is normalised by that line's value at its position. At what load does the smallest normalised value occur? 147.0 N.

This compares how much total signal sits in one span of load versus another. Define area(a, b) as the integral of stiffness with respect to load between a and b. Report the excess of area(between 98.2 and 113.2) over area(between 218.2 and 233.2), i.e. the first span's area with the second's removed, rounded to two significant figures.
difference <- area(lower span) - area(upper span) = -77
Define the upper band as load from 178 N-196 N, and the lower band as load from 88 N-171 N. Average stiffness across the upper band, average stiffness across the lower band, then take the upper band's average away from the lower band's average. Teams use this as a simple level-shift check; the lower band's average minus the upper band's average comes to -8.3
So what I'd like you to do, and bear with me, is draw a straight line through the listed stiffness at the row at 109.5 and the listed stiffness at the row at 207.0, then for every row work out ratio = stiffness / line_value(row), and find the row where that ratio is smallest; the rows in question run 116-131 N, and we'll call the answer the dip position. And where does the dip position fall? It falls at 129.5 N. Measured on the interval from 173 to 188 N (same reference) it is 177.0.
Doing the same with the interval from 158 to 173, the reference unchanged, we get 169.5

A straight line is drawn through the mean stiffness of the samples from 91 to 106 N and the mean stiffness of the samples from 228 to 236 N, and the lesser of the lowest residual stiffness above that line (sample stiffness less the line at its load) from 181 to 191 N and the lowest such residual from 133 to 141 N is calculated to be -14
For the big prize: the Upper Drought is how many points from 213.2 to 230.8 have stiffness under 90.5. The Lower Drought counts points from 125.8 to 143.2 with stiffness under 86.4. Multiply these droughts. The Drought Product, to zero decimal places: 28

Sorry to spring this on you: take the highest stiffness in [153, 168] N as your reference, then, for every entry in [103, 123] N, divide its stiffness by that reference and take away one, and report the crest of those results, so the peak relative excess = -0.11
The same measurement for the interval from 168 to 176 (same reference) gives -0.16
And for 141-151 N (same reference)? -0.22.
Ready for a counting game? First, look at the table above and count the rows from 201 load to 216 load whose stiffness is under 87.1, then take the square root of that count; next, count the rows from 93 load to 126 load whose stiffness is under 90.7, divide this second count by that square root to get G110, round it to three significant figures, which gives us 12.0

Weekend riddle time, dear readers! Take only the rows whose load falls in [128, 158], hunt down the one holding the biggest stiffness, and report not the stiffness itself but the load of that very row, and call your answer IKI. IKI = 157.0 N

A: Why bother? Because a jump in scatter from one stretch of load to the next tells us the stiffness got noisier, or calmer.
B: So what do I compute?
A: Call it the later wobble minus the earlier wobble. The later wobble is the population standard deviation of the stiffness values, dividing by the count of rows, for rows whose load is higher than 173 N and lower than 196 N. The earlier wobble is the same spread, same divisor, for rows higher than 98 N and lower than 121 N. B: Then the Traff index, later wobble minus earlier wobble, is 2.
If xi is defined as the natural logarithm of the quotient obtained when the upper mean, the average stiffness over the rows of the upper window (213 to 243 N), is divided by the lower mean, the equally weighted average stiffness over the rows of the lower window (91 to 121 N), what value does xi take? 0.076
